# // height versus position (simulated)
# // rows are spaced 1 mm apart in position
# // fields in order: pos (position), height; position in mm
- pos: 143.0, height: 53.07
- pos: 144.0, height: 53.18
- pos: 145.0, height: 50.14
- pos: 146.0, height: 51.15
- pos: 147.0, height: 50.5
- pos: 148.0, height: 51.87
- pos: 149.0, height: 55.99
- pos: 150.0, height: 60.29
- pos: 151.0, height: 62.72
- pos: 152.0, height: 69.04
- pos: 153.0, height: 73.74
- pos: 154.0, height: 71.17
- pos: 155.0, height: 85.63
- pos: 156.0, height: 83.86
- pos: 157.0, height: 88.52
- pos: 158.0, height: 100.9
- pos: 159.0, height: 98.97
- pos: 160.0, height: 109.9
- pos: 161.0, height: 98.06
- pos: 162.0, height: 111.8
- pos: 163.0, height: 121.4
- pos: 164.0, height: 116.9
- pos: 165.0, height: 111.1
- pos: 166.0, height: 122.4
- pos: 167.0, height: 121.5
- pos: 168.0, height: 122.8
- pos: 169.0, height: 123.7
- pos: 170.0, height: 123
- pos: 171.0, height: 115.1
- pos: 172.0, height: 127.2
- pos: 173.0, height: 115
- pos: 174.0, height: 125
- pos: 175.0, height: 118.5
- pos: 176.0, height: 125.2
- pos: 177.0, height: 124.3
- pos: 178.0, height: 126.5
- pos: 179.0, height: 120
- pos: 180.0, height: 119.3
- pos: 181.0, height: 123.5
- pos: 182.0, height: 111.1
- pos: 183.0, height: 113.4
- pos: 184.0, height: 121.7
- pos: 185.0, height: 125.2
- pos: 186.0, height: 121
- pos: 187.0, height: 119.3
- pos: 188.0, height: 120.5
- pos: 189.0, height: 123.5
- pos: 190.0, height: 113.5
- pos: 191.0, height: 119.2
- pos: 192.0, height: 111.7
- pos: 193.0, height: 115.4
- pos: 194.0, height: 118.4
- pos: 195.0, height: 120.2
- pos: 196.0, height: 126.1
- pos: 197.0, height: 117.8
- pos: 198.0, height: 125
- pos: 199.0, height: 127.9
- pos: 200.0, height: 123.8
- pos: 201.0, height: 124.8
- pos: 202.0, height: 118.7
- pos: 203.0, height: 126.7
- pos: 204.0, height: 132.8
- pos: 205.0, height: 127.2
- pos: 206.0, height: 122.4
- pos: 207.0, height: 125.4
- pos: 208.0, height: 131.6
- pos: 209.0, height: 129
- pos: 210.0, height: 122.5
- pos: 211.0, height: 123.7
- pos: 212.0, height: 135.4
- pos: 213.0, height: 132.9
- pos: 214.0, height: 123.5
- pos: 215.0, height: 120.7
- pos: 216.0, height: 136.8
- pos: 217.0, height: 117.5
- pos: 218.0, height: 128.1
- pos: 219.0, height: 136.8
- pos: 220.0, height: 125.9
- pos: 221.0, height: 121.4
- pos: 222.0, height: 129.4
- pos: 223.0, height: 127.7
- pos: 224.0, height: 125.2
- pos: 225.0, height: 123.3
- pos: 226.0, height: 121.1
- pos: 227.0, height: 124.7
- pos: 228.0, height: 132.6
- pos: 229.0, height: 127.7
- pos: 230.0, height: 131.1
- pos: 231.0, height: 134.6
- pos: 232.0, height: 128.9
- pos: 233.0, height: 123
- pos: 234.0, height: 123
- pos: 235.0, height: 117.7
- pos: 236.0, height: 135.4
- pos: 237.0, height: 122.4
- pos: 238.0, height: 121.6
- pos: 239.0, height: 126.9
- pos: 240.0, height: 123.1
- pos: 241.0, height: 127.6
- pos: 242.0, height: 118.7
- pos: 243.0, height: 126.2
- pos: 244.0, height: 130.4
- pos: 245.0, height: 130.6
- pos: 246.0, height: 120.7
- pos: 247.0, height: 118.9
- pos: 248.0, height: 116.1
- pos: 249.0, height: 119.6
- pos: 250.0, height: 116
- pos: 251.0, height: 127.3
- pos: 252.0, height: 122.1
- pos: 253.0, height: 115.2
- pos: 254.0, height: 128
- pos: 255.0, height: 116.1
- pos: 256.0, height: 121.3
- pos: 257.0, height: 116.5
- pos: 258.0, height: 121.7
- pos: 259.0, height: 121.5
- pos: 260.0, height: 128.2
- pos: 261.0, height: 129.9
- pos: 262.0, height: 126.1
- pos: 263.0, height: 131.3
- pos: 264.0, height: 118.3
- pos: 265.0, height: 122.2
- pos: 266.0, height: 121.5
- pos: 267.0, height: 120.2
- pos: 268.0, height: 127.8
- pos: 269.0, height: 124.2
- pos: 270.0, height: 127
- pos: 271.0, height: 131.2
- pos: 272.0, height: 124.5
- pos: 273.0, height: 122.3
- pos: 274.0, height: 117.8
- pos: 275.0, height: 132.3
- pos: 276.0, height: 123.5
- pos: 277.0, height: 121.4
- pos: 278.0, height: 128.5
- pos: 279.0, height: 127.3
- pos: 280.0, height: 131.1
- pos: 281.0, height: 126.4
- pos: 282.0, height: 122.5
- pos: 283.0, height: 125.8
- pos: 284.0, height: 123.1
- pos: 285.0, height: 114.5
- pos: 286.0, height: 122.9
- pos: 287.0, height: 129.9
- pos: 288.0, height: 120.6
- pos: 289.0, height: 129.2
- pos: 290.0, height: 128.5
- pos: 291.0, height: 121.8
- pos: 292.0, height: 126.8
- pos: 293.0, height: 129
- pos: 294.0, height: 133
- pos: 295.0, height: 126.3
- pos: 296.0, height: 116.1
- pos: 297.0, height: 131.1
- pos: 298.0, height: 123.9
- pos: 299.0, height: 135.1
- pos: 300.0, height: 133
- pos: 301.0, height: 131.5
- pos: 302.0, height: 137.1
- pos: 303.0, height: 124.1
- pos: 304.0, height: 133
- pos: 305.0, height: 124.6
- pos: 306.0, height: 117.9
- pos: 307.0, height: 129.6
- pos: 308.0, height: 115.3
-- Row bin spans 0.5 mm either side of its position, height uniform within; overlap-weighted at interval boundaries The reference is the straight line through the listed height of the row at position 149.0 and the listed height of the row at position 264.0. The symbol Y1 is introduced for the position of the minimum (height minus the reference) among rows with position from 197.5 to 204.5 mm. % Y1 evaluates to 202.0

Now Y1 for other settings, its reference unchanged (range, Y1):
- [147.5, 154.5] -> 148.0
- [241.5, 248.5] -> 248.0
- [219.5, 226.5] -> 226.0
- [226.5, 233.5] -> 233.0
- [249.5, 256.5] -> 255.0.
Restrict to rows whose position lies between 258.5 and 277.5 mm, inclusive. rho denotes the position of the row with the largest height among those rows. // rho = 275.0 mm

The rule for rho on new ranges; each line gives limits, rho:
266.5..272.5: 271.0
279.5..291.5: 280.0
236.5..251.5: 245.0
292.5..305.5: 302.0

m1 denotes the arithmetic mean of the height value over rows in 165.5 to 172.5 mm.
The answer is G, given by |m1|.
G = 122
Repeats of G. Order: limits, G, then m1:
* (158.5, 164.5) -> 110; 110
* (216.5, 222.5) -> 127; 127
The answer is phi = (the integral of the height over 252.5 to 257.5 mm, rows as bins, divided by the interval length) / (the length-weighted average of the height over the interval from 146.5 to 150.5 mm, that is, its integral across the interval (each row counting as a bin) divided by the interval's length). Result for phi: 2.18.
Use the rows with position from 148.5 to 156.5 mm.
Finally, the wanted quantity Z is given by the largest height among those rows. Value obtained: 85.63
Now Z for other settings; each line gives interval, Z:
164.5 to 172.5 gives 127.2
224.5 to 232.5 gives 134.6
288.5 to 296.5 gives 133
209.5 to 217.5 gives 136.8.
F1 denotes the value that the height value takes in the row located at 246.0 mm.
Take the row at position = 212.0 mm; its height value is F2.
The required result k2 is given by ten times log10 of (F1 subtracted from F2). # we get 11.7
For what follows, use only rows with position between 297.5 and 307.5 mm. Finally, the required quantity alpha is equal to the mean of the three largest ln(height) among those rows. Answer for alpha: 4.91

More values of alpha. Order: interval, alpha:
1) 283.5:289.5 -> 4.85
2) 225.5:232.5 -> 4.89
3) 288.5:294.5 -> 4.87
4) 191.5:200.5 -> 4.84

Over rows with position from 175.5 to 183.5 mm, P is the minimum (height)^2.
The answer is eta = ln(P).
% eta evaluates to 9.42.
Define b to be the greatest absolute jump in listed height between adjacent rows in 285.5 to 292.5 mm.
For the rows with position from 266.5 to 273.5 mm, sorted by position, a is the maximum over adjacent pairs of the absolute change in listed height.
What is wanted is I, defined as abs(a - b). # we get 1.7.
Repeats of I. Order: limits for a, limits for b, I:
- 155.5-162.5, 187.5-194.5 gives 3.7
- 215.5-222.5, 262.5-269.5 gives 6.3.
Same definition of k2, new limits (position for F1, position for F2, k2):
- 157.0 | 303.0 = 15.5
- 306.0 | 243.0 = 9.2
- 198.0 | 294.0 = 9.0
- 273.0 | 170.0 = -1.5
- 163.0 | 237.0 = 0.0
